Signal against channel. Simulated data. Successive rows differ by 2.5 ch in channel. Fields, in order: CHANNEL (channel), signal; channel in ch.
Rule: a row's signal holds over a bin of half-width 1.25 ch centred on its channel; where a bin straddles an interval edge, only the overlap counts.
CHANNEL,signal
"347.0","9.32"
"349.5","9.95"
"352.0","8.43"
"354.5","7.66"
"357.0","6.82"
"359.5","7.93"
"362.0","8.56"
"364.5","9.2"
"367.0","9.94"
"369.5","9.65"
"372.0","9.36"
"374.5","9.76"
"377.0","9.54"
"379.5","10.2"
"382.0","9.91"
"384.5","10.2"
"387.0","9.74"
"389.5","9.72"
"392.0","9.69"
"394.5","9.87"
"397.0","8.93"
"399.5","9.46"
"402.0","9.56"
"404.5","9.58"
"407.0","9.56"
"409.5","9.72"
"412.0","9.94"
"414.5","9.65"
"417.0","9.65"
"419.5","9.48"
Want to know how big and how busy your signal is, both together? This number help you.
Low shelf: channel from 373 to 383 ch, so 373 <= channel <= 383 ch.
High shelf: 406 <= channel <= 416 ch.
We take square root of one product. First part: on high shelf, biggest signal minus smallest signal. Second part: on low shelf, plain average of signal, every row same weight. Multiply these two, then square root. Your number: 1.9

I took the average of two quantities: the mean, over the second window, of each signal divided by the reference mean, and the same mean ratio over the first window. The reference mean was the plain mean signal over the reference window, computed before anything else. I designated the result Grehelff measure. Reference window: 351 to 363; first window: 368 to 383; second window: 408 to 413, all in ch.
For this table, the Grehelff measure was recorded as 1.24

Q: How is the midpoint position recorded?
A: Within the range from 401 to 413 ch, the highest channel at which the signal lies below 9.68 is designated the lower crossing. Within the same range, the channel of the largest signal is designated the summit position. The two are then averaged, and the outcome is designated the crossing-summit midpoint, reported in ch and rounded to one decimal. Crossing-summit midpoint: 409.5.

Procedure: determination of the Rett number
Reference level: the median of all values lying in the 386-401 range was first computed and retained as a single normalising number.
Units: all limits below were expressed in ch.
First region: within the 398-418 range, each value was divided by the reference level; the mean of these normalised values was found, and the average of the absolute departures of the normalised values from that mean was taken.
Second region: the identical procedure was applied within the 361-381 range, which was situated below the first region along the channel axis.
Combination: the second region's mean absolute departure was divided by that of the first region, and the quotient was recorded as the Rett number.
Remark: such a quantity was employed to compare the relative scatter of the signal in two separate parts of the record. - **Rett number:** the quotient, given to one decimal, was 3.6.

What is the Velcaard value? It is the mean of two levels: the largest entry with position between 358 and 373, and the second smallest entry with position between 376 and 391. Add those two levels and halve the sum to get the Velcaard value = 9.83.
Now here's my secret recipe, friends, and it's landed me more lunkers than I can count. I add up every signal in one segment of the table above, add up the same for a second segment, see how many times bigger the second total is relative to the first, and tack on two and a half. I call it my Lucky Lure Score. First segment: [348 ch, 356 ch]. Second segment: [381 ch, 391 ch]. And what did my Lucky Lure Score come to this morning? 4.0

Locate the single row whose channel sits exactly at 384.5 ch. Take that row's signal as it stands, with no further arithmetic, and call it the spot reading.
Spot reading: 10.2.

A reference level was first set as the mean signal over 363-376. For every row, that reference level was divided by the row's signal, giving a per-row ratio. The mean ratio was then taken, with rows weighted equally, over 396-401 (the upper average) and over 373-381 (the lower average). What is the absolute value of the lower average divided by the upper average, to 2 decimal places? 0.94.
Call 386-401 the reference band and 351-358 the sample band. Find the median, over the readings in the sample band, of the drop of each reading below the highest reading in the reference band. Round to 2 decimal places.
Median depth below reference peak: 2.21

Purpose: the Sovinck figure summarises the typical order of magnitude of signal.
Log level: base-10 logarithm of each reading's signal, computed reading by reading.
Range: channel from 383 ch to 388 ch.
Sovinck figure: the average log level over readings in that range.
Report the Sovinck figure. 0.999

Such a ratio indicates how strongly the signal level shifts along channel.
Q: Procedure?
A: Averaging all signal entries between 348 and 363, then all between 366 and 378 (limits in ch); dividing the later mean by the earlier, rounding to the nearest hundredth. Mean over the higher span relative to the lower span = 1.17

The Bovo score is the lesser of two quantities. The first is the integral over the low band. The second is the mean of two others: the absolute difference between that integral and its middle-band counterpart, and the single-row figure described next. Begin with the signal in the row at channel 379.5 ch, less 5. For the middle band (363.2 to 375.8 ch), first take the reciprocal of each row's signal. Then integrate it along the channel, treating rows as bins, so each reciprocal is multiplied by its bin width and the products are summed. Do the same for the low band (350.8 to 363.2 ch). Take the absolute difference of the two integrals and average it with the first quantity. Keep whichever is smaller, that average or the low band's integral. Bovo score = 1.6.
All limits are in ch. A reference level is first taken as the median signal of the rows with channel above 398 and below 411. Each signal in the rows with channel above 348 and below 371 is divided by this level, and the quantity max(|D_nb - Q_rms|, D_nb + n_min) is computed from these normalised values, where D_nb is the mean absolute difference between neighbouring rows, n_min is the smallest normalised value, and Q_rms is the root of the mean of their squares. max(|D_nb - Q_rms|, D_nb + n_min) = 0.83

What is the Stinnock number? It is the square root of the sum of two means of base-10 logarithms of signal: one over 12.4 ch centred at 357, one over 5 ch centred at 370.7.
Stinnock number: 1.37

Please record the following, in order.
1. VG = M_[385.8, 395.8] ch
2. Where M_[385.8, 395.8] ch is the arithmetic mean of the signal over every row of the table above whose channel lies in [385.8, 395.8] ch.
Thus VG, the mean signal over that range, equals 9.75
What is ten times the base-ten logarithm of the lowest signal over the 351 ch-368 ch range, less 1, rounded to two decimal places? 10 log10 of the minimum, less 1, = 7.34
